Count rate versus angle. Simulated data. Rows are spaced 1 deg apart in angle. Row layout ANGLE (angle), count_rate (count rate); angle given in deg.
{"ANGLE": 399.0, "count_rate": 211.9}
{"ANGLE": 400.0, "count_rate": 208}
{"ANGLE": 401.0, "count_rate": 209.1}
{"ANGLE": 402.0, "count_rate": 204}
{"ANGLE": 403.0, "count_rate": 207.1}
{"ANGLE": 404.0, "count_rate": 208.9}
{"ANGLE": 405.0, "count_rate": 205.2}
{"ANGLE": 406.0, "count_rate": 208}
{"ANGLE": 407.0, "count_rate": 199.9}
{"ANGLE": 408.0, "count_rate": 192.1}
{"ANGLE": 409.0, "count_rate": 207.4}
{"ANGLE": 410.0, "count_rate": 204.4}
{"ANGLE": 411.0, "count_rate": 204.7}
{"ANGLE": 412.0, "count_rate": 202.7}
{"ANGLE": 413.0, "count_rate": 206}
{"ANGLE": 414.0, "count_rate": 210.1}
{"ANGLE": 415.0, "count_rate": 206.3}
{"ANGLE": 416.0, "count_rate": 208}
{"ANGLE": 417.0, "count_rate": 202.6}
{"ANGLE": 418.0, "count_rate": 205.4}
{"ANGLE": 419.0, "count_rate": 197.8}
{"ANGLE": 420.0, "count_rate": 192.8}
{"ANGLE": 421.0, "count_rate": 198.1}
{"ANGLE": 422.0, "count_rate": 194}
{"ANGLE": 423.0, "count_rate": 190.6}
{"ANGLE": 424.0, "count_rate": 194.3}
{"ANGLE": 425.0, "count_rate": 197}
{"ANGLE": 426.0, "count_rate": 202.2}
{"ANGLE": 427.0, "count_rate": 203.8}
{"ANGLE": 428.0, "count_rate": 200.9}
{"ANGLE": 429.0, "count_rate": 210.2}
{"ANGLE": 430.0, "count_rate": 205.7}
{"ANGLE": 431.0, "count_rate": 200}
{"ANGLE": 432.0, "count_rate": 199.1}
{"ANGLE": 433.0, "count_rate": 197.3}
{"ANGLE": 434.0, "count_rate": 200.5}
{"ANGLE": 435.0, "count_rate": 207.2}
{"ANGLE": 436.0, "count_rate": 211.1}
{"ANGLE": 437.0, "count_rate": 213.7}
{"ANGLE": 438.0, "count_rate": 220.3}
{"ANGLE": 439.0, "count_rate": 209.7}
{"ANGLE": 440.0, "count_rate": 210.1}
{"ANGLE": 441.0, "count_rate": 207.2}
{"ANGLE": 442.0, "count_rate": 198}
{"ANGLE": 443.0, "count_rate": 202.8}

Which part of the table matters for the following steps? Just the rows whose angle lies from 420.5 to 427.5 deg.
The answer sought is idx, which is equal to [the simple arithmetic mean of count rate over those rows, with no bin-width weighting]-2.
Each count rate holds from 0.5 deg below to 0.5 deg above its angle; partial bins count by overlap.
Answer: 195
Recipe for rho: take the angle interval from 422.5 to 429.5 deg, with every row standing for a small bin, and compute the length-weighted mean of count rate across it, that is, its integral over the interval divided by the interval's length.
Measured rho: 200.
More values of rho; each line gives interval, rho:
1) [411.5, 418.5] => 206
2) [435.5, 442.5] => 210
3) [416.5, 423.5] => 197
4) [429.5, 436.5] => 203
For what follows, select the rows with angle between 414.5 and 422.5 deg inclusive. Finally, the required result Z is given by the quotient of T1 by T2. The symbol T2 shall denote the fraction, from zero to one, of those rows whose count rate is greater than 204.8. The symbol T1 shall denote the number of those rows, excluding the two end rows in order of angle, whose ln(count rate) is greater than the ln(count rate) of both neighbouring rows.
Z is 8.0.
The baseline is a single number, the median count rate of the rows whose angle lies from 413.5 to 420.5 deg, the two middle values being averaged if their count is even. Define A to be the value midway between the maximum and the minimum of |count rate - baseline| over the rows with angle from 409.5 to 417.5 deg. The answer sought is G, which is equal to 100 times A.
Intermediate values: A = 3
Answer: 265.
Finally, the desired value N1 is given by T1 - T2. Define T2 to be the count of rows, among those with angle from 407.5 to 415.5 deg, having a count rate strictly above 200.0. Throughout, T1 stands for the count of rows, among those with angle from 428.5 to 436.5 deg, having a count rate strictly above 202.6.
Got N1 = -3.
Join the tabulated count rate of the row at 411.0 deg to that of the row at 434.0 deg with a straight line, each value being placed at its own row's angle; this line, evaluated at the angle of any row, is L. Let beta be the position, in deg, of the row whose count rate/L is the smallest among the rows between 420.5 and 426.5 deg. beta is 423.0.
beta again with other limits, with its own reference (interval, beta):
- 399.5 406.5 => 402.0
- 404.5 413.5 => 408.0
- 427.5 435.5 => 433.0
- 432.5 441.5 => 433.0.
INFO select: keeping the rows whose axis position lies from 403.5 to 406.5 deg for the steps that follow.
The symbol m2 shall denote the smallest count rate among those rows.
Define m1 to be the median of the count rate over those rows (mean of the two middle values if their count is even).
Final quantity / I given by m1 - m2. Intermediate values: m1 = 208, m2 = 205.2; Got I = 3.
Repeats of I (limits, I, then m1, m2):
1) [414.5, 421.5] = 10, 203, 192.8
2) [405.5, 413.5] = 12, 205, 192.1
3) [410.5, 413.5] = 2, 205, 202.7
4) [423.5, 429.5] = 7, 202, 194.3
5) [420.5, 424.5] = 4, 194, 190.6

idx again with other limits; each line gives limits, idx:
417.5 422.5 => 196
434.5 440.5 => 210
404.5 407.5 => 202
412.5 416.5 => 206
